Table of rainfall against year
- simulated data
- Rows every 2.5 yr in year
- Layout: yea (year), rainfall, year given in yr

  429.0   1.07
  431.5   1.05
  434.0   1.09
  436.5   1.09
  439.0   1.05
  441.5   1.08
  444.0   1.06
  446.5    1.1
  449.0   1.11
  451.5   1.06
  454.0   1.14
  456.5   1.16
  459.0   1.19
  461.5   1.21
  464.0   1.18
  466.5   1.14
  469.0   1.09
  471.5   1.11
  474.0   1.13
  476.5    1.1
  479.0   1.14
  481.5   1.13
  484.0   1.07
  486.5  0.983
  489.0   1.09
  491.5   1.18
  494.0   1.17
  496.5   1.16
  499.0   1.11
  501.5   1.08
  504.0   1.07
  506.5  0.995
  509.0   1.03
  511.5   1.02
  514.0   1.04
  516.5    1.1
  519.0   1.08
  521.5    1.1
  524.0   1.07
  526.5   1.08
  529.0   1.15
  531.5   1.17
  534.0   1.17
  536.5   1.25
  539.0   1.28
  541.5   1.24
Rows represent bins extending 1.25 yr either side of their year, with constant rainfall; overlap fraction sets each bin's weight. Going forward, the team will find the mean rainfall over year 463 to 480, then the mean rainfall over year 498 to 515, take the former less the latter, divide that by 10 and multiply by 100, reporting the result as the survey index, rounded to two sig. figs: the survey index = 0.78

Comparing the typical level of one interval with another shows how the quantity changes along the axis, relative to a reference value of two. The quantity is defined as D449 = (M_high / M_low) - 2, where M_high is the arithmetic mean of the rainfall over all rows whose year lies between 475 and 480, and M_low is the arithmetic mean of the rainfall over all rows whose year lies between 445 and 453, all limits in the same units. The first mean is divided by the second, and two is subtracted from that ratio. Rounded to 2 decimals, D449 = -0.97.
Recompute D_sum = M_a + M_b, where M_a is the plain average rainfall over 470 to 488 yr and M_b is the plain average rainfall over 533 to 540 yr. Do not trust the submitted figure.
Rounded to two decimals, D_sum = 2.33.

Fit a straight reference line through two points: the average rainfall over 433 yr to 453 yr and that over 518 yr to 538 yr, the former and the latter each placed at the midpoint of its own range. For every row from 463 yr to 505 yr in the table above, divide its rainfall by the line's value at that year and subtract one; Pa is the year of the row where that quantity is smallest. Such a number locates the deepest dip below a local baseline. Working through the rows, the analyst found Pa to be 486.5 yr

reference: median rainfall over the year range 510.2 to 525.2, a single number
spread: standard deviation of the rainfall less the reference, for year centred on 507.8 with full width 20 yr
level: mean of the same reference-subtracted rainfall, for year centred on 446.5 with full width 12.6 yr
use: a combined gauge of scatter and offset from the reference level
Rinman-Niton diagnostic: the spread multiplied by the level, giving 0.0003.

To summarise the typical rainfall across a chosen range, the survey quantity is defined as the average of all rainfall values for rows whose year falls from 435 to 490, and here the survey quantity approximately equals 1.11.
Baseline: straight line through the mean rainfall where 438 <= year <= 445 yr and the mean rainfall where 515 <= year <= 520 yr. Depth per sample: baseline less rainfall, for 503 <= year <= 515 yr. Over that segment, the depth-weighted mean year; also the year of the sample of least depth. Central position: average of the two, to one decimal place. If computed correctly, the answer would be 506.7 yr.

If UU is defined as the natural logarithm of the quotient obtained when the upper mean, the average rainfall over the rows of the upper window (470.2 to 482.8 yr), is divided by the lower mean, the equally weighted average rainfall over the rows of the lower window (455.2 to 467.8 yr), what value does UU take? -0.047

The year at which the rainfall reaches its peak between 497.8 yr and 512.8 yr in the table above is 499.0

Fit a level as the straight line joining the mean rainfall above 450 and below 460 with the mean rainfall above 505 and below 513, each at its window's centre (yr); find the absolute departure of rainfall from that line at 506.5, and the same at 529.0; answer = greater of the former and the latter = 0.18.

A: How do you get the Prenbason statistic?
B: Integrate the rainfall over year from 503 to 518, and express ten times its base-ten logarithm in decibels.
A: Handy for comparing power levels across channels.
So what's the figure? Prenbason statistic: 11.9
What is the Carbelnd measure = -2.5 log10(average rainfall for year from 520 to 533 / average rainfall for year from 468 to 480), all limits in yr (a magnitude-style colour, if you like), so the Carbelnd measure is 0.000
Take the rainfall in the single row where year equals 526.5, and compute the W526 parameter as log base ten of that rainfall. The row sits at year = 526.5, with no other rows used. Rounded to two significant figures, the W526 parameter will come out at 0.033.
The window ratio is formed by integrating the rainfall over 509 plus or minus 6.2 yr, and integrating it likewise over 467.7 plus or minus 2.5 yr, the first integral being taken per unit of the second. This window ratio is 2.3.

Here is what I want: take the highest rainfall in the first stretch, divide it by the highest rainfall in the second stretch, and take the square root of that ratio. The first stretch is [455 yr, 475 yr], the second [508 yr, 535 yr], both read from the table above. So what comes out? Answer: 1.02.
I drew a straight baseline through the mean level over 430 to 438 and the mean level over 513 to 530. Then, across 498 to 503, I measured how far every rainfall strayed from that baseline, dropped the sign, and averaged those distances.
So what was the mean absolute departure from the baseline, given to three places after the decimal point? 0.015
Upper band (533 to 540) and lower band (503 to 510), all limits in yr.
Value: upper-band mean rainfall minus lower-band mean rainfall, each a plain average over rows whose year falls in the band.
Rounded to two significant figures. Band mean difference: 0.20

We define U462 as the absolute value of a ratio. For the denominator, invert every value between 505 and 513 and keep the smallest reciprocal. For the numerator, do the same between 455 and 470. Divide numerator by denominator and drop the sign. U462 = 0.85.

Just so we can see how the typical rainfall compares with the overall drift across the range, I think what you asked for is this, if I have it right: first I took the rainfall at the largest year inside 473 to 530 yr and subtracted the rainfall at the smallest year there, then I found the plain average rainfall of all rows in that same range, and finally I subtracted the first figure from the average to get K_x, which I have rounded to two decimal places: 1.07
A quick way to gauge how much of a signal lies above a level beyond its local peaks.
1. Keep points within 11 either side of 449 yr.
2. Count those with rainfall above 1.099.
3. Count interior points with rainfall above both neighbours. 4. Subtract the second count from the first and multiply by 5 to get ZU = 15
